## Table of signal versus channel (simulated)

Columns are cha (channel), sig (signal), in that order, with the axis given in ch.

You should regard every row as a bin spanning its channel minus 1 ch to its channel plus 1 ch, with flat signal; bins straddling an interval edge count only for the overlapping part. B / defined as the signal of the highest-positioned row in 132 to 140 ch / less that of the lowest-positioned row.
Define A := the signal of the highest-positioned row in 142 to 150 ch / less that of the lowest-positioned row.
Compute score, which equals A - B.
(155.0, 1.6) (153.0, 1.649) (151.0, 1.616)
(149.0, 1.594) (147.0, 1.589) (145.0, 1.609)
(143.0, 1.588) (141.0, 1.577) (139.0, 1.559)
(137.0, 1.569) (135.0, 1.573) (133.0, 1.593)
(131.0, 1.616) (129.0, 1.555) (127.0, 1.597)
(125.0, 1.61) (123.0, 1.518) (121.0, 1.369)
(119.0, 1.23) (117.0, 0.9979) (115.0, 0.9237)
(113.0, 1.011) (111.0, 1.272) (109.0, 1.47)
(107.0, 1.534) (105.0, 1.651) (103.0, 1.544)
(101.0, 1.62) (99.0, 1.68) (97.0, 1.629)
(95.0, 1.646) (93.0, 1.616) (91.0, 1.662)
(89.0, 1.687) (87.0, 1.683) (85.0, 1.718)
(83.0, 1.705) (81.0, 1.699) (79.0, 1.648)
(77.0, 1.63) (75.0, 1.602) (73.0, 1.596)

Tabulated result 0.04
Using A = 0.006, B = -0.03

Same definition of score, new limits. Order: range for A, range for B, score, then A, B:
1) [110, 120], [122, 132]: -0.14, -0.042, 0.10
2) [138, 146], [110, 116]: 0.40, 0.050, -0.35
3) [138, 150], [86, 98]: 0.09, 0.035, -0.05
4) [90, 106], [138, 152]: -0.07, -0.011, 0.06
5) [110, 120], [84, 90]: -0.01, -0.042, -0.03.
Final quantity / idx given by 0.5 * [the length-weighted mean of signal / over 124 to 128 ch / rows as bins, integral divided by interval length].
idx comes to 0.802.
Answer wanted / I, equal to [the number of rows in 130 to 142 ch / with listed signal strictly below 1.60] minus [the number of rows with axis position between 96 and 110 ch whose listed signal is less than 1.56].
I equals 2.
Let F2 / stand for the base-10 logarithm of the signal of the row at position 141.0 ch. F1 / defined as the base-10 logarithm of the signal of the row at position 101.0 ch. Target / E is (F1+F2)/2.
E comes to 0.204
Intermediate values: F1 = 0.210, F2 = 0.198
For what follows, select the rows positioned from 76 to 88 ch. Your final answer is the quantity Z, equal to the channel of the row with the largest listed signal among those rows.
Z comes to 85.0 ch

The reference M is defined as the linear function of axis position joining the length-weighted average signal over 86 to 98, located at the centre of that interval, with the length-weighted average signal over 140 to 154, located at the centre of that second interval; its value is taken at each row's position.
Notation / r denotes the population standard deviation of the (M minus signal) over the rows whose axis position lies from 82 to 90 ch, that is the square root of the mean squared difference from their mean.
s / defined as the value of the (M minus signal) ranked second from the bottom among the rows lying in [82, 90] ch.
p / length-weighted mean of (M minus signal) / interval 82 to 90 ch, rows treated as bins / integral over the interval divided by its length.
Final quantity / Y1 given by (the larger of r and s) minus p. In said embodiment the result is 0.05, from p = -0.039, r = 0.013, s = -0.043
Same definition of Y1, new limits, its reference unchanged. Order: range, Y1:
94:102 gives 0.02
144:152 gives 0.01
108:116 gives -0.10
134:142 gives 0.00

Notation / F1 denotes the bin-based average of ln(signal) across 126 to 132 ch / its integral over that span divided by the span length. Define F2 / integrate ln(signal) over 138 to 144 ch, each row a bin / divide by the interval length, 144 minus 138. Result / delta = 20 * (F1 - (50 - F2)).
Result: -982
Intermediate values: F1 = 0.46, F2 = 0.454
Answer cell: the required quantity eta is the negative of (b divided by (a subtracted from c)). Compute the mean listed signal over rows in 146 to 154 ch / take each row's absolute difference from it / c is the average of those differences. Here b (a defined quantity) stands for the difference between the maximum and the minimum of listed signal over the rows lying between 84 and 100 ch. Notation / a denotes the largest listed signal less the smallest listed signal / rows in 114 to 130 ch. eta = 0.2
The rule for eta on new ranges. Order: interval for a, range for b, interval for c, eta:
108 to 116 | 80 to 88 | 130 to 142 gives 0.1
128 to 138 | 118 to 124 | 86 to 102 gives 8.0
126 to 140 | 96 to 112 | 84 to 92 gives 8.9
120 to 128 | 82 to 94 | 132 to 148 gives 0.4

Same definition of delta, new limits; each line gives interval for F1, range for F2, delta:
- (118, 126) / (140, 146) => -984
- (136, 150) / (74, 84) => -981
